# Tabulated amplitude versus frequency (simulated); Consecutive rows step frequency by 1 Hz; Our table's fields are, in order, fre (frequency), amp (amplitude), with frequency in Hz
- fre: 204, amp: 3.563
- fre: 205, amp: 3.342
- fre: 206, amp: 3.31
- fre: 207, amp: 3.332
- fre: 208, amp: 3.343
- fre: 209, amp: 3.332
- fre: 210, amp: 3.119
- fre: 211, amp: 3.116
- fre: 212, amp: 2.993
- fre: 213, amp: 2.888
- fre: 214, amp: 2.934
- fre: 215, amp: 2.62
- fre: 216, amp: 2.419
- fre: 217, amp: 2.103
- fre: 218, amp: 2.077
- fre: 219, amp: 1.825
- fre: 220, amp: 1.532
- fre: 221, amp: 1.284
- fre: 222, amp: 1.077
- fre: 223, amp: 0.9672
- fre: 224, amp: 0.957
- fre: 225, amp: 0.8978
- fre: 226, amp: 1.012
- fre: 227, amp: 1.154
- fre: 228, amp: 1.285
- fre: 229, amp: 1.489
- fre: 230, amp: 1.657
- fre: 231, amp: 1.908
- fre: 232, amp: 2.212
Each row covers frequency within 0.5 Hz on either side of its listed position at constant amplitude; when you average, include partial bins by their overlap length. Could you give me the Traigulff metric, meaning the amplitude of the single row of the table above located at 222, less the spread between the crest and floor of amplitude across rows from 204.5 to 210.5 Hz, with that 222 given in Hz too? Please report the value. 0.85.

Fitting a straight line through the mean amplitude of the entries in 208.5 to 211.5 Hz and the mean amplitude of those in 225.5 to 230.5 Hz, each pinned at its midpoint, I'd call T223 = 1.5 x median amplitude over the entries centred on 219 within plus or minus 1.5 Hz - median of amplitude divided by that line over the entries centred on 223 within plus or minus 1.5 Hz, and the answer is 2.19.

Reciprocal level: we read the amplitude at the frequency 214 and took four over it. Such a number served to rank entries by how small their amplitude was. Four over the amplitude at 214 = 1.4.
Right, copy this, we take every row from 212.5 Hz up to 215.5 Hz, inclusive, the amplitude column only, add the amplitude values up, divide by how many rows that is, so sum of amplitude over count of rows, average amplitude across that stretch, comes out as 2.81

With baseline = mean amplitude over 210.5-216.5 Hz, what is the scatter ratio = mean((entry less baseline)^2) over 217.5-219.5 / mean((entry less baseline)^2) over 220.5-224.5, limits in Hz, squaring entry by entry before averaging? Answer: 0.25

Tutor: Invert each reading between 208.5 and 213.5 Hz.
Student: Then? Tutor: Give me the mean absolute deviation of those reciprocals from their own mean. 0.013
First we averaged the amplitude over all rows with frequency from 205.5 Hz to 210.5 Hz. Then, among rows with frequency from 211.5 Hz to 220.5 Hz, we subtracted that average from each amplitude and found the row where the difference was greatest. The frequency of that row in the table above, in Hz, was 212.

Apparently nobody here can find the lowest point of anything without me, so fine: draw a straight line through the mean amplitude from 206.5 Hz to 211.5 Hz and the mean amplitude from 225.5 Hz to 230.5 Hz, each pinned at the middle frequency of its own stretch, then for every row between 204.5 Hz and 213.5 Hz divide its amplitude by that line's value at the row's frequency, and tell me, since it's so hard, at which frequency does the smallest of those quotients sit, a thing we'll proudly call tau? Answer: 205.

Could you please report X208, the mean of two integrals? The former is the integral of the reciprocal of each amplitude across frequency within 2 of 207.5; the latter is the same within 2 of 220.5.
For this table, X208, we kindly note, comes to 2.1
